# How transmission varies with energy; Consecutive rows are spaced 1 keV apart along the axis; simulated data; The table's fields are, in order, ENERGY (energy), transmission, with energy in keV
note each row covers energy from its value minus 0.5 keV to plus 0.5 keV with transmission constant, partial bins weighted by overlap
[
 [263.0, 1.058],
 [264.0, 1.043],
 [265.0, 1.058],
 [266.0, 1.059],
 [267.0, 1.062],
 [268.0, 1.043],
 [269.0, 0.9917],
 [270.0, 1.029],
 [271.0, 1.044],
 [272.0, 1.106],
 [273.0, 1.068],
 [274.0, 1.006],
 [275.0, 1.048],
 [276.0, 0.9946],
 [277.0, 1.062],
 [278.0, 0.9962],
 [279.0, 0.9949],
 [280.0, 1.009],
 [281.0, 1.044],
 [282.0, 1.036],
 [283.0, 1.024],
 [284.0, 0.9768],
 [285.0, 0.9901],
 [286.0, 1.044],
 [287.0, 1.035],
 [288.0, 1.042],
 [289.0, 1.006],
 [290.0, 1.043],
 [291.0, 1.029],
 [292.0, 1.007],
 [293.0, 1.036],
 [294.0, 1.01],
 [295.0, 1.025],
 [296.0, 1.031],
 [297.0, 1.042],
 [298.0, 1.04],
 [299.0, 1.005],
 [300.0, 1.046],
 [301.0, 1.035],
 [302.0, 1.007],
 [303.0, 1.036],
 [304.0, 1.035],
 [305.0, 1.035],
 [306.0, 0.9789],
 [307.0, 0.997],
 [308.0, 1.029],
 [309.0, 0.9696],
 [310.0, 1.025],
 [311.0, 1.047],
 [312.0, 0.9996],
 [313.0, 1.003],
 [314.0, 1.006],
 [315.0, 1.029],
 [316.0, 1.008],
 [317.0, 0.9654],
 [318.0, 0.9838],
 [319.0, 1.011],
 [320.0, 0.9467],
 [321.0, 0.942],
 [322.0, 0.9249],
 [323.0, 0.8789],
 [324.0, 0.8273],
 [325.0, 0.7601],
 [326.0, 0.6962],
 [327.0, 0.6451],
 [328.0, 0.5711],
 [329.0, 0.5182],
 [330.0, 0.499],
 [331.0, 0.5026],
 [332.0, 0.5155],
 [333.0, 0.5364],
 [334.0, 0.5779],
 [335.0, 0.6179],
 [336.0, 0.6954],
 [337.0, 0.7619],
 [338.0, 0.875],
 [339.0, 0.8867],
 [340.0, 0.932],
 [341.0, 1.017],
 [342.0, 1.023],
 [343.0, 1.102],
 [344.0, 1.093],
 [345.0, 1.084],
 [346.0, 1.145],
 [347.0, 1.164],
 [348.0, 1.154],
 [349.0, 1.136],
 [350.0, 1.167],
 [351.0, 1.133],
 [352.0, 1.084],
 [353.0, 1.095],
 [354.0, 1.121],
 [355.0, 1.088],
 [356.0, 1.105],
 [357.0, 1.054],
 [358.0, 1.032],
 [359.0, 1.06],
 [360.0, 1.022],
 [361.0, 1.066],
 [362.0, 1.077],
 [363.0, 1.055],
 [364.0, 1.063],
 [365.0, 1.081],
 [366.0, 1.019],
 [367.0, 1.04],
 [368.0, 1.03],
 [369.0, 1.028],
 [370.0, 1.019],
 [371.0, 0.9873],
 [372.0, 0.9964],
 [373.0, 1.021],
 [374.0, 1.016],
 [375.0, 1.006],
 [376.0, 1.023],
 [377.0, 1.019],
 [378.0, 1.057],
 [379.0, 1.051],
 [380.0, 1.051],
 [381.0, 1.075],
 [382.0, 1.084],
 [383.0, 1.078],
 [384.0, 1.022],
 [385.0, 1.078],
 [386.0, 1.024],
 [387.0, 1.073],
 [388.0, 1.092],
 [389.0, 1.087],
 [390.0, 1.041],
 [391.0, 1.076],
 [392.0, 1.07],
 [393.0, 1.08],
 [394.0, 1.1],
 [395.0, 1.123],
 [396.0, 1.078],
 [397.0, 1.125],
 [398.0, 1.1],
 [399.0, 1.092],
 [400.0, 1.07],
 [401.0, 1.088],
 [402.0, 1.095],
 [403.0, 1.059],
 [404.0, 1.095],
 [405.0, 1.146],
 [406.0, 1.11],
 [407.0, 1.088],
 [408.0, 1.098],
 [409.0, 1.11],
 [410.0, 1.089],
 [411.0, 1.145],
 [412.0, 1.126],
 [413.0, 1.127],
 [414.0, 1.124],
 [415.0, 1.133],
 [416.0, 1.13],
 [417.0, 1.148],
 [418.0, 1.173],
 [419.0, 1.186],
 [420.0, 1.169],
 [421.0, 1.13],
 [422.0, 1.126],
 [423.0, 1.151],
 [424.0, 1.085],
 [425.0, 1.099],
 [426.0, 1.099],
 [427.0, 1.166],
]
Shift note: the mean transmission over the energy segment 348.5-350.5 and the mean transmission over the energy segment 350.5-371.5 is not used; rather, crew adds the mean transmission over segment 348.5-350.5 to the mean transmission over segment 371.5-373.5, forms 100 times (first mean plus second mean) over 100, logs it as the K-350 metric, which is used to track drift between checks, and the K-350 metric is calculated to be 2.16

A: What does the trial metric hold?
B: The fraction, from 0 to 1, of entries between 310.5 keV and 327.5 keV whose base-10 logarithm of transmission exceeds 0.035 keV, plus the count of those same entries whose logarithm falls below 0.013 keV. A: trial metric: 16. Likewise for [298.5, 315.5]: 11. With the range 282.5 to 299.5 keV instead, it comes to 9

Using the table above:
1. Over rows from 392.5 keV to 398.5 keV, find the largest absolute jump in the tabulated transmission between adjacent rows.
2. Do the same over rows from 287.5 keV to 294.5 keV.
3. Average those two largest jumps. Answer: 0.042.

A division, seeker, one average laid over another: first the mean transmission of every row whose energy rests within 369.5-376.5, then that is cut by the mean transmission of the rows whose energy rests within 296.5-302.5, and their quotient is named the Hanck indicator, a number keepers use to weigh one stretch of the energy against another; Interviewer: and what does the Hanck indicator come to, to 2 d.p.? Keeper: 0.98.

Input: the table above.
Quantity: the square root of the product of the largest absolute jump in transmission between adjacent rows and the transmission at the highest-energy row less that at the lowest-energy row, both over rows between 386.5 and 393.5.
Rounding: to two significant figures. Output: 0.018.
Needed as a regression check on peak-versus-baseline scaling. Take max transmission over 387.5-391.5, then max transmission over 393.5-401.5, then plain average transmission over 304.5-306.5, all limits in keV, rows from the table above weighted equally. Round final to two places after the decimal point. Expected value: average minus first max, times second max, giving -0.10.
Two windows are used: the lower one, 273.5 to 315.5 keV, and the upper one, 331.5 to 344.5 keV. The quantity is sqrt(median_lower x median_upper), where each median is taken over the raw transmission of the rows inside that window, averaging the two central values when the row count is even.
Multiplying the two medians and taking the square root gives 0.95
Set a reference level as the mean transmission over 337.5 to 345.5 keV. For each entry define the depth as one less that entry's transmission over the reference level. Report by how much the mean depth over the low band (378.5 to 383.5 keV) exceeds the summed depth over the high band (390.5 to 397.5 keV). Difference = 0.57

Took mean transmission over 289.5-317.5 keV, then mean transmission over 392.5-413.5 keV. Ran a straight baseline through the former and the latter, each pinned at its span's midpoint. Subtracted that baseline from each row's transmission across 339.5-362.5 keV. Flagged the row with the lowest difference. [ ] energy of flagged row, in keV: 340.0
